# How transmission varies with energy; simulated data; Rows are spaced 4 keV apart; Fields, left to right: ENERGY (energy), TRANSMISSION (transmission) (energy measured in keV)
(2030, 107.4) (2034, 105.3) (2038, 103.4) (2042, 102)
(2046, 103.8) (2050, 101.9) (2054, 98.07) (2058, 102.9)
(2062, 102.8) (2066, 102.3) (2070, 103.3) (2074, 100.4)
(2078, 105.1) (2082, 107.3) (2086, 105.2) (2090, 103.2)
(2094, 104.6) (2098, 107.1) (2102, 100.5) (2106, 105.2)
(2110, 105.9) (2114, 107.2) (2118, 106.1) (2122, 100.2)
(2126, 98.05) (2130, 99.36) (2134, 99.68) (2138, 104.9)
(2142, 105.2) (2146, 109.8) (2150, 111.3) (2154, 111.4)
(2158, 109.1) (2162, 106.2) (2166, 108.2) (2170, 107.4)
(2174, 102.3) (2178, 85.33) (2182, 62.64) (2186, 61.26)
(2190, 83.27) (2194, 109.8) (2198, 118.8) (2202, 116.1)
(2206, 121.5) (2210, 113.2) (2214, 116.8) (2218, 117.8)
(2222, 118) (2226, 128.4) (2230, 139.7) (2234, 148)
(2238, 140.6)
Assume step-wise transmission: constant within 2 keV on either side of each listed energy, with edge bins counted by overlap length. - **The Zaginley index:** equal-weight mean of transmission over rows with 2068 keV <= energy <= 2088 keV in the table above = 104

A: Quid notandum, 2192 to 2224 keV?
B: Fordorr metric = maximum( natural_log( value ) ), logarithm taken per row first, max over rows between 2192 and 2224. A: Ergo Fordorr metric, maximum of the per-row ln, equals 4.80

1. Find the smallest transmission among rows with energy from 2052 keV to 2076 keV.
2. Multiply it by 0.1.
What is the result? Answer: 9.8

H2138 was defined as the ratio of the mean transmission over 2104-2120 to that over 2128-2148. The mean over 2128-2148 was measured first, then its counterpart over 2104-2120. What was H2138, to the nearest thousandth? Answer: 1.022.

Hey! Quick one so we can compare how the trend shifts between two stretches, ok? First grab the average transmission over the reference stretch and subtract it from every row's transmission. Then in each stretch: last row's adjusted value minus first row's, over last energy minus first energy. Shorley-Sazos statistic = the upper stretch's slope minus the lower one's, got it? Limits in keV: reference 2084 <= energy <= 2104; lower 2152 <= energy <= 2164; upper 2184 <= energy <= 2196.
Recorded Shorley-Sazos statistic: 6.7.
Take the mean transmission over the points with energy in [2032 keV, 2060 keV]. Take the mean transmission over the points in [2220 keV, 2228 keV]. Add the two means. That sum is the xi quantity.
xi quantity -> 226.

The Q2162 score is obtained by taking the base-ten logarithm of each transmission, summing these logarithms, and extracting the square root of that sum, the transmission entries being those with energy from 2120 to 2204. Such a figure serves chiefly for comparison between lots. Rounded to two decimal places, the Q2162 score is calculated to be 6.47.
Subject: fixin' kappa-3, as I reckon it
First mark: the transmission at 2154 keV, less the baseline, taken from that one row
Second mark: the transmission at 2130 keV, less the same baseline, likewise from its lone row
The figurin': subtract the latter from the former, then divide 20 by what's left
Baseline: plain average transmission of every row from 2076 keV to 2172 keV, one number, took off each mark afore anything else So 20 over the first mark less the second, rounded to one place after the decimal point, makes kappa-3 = 1.7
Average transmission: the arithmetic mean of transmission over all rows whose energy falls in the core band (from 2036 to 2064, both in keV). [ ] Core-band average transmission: 102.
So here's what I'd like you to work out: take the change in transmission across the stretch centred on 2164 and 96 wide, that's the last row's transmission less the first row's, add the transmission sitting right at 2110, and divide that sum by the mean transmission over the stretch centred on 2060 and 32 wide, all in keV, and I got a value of 1.11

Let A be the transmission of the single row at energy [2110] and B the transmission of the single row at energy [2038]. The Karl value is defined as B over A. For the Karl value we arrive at 0.98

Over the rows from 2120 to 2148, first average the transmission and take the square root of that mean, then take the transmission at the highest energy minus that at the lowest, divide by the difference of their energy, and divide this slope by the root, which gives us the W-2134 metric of 0.040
